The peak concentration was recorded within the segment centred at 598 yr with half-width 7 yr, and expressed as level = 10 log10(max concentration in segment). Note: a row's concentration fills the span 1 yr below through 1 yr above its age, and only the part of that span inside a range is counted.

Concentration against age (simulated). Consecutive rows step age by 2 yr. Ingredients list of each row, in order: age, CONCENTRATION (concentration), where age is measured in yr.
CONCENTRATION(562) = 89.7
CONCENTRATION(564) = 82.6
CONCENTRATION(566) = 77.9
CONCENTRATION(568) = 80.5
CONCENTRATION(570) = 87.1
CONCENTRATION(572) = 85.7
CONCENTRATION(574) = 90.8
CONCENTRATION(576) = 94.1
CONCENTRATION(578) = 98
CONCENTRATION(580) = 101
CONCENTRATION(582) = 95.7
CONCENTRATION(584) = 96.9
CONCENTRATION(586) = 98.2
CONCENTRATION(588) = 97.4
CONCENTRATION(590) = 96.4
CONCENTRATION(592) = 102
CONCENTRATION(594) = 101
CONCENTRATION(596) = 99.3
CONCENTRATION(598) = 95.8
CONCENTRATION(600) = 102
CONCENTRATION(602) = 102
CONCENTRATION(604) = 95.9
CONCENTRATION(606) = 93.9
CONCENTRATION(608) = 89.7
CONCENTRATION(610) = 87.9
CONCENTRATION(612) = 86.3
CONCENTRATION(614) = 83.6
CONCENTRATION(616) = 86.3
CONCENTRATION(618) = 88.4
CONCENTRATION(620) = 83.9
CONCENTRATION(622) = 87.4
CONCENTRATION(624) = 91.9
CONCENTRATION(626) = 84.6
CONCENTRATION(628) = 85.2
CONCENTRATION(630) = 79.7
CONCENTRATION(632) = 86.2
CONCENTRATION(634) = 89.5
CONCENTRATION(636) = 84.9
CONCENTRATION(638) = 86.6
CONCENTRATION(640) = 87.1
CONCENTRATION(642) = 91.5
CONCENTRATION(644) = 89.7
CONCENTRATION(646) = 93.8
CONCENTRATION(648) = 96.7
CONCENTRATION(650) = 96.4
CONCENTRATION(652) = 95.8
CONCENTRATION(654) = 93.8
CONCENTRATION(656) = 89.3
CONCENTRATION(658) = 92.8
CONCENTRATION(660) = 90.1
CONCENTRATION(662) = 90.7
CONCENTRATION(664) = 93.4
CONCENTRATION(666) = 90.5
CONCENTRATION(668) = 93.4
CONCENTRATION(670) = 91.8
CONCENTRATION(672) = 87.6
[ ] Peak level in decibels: 20.1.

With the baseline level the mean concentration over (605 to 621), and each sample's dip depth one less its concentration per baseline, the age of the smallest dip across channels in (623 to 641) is 624 yr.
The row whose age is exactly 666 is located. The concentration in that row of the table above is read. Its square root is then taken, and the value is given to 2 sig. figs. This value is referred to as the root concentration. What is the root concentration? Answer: 9.5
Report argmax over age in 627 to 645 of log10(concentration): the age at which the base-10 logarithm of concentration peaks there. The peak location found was 642 yr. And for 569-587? 580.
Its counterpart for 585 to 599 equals 592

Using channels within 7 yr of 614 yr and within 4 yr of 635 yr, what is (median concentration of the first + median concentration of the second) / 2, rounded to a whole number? 86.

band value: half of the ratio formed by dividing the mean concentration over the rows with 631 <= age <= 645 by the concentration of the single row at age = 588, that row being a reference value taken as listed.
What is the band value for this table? 0.451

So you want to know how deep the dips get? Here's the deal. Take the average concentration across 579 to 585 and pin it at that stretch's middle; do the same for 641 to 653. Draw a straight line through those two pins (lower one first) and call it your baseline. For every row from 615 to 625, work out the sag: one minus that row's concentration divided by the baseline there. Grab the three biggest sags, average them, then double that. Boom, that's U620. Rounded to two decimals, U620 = 0.20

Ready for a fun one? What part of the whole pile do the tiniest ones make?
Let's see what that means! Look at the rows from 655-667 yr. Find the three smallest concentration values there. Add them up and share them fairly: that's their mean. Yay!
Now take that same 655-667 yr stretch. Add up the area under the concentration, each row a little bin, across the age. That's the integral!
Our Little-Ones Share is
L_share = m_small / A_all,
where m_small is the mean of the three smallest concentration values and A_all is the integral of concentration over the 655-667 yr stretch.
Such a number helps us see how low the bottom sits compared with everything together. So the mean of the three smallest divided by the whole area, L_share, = 0.0823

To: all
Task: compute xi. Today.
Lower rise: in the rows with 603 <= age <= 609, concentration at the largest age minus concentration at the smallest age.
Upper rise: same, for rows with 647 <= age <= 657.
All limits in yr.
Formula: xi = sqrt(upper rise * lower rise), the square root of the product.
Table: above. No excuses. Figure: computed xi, 7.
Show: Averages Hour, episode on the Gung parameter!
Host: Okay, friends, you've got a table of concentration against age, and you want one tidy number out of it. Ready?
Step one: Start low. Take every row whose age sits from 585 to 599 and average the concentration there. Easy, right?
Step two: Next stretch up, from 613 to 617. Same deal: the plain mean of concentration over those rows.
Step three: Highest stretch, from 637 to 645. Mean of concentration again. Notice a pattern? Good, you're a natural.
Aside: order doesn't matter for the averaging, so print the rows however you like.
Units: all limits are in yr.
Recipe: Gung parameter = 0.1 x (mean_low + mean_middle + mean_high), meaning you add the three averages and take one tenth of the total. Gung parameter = 27.2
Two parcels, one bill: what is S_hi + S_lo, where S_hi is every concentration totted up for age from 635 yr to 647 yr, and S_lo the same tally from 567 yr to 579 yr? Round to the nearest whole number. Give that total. 1070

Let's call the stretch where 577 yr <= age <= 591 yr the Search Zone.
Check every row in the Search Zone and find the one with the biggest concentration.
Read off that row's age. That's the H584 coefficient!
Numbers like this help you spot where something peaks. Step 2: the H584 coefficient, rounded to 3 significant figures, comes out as 580 yr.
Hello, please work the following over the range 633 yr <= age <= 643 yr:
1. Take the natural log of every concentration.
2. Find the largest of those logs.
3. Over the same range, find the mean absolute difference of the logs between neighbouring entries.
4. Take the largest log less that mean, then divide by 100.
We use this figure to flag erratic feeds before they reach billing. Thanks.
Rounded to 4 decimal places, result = 0.0448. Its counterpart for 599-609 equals 0.0459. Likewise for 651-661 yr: 0.0453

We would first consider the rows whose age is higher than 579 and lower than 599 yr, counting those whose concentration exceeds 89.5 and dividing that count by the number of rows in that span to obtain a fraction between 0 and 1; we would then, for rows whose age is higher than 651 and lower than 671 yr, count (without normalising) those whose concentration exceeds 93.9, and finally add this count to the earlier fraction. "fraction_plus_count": 2.0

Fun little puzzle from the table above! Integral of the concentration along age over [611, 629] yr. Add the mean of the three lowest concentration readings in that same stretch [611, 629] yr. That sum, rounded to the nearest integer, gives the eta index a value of 1639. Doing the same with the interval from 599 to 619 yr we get 1917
